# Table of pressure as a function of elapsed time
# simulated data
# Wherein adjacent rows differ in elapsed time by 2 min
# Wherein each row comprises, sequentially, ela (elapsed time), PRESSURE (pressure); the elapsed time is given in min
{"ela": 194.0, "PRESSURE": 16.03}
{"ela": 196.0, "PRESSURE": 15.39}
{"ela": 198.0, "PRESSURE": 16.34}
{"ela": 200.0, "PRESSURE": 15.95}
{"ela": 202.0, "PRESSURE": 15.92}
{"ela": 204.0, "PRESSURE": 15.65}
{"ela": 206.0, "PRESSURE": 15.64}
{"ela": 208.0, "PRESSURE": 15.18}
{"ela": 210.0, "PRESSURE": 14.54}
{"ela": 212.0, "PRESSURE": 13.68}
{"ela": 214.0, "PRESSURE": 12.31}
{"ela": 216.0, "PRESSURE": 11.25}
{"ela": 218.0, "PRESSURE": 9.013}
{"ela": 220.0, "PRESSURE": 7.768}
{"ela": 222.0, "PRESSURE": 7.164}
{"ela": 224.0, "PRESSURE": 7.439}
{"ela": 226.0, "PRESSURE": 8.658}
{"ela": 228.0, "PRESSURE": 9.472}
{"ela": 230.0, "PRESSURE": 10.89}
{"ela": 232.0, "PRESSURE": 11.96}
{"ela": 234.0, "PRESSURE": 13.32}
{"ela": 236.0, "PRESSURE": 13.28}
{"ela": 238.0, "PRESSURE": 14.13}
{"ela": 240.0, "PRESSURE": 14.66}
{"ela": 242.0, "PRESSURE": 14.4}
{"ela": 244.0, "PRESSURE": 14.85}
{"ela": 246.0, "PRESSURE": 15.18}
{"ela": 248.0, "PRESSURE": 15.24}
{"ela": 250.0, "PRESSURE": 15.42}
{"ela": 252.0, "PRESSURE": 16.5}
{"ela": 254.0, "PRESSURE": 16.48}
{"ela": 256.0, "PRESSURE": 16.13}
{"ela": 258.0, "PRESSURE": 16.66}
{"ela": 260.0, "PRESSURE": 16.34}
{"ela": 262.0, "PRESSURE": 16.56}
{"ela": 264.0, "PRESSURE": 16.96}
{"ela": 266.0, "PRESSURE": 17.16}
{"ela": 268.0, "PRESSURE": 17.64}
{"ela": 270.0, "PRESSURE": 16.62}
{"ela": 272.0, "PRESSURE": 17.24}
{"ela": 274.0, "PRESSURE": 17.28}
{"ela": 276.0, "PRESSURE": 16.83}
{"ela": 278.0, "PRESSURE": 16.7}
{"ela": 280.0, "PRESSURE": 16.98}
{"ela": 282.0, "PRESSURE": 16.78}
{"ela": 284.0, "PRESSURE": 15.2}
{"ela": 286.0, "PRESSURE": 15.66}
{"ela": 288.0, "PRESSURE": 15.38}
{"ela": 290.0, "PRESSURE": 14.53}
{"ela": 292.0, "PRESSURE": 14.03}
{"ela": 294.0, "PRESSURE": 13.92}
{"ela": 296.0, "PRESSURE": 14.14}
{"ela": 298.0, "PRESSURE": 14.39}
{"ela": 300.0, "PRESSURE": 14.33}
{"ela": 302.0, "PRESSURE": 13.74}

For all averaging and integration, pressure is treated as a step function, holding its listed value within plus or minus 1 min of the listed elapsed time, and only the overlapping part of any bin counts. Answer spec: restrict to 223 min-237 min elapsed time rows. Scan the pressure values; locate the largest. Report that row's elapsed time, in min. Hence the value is 234.0 min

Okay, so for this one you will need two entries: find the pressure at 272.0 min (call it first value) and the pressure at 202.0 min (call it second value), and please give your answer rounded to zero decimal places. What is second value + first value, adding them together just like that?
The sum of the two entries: 33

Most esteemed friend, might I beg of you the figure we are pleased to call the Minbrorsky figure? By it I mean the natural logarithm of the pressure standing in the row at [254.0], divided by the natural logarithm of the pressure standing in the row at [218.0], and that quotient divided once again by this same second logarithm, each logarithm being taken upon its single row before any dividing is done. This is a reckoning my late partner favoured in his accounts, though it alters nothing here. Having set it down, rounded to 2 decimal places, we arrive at 0.58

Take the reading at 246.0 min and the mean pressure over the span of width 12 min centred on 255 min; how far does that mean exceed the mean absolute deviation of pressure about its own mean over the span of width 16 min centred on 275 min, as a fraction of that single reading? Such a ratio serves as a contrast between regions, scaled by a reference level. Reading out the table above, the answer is 1.1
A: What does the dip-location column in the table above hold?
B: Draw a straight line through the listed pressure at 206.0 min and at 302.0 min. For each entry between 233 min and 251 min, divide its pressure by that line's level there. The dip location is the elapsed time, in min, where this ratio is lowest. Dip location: 236.0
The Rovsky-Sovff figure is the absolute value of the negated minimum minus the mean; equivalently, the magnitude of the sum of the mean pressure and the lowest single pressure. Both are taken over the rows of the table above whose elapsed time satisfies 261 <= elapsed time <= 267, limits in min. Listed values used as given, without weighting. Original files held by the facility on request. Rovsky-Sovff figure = 33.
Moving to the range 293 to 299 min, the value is 28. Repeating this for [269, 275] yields 34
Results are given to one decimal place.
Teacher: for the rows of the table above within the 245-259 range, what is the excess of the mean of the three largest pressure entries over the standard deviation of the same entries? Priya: 15.9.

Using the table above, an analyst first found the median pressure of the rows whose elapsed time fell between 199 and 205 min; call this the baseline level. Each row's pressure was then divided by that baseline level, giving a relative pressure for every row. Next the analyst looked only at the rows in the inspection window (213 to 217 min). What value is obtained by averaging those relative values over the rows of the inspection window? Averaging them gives 0.74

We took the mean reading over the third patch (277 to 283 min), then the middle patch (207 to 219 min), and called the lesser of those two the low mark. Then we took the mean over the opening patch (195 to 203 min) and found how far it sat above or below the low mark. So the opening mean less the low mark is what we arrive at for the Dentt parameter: 3.2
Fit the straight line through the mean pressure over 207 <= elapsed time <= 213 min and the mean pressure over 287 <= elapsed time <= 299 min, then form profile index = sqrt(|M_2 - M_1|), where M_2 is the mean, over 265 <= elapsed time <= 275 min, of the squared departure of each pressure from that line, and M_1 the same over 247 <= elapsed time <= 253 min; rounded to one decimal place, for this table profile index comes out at 2.4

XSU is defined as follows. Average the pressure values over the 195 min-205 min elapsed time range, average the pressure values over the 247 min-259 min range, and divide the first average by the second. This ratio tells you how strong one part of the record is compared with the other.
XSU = 0.99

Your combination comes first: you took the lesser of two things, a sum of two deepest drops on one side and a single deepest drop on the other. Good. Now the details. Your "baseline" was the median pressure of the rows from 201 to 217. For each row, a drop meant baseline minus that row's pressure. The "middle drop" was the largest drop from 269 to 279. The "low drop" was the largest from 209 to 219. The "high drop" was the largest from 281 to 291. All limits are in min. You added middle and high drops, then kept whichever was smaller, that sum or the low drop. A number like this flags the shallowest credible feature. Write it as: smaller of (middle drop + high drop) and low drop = -1.4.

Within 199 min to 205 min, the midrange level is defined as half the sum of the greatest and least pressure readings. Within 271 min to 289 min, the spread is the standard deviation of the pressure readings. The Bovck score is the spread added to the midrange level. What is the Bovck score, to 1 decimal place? 16.6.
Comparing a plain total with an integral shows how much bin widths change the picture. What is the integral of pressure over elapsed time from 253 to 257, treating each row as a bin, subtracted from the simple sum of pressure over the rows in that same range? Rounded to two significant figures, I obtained -33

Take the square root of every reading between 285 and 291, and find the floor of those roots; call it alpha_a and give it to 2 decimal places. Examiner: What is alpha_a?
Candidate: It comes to 3.81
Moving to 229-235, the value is 3.30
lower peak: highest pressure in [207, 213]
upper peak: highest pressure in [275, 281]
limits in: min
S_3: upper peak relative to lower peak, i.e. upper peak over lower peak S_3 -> 1.1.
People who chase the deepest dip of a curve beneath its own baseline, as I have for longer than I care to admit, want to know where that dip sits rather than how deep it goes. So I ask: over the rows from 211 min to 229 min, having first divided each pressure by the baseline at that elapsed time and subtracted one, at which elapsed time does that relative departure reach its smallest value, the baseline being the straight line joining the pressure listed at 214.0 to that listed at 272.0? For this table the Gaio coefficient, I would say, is 222.0 min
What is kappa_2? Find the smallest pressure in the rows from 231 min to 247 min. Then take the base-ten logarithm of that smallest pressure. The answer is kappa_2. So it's 1.08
